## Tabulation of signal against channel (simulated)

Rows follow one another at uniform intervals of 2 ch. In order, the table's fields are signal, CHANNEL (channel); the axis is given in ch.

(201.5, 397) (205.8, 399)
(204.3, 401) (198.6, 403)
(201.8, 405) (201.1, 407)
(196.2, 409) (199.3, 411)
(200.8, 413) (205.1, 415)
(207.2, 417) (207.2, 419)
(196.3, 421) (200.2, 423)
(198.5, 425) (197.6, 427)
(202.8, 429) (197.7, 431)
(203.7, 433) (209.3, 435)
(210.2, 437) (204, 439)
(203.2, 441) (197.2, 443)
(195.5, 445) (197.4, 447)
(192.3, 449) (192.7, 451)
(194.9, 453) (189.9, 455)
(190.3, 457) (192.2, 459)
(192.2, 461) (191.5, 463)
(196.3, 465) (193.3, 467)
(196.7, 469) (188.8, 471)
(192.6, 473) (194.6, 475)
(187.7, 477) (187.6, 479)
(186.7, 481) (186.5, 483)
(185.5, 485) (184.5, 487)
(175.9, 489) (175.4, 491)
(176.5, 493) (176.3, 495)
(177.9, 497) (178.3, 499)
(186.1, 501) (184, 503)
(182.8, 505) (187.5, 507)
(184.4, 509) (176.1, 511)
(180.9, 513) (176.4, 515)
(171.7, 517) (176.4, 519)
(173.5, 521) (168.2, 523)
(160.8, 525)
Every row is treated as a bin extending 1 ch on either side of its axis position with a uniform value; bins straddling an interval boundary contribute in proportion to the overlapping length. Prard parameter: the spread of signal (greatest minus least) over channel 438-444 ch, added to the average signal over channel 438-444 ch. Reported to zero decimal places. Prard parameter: 208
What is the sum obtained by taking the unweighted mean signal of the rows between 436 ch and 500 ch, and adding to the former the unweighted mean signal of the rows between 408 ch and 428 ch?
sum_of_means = 391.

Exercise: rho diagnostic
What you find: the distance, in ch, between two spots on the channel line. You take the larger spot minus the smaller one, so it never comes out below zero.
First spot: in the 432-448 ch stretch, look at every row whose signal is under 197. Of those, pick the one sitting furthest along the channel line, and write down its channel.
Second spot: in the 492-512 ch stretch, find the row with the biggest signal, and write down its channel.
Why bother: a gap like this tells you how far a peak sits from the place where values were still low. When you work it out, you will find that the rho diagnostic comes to 62 ch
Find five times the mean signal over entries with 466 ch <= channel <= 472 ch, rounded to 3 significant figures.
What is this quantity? 965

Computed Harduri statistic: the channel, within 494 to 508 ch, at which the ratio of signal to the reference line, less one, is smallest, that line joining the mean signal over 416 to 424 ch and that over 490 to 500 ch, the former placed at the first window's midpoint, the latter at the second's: 495 ch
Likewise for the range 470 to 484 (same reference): 471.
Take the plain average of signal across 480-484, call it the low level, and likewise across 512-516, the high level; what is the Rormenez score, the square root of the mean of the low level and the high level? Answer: 13.5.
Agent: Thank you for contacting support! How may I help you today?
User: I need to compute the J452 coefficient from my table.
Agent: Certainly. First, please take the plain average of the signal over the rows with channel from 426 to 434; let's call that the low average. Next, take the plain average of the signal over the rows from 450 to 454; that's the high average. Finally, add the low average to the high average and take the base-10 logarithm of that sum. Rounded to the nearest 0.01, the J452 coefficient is 2.60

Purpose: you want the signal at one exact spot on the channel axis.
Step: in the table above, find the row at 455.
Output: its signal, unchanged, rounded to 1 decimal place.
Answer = 189.9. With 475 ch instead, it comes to 194.6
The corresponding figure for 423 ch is 200.2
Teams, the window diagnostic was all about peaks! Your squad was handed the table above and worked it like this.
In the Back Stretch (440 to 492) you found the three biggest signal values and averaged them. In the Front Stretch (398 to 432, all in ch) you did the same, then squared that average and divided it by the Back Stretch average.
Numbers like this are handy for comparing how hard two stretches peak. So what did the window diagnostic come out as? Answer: 214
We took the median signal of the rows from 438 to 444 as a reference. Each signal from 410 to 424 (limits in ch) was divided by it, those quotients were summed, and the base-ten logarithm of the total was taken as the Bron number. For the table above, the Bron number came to 0.843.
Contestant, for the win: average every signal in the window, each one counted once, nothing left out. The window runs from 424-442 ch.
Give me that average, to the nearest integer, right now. 203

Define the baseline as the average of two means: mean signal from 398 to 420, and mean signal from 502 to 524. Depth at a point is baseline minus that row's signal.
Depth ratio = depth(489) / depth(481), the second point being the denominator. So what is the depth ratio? 3.9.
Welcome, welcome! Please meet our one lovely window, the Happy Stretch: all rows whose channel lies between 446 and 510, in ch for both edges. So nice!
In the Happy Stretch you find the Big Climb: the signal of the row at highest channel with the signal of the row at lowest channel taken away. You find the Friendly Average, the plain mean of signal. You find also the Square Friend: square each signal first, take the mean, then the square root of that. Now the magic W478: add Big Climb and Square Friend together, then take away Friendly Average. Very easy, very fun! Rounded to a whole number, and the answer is -13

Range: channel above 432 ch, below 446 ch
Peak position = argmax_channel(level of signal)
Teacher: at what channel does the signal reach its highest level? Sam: 437 ch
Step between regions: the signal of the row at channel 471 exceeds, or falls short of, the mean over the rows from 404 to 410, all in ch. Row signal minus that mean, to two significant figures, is -11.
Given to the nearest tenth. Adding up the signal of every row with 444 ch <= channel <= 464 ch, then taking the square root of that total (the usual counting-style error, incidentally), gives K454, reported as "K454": 43.9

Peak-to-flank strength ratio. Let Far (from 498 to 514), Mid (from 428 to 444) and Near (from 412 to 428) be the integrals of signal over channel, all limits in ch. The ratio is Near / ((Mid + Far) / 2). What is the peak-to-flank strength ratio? 1.04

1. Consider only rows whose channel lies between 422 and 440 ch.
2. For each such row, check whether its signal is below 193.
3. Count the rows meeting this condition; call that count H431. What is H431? 0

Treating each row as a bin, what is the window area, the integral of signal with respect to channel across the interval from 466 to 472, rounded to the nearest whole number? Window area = 1158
